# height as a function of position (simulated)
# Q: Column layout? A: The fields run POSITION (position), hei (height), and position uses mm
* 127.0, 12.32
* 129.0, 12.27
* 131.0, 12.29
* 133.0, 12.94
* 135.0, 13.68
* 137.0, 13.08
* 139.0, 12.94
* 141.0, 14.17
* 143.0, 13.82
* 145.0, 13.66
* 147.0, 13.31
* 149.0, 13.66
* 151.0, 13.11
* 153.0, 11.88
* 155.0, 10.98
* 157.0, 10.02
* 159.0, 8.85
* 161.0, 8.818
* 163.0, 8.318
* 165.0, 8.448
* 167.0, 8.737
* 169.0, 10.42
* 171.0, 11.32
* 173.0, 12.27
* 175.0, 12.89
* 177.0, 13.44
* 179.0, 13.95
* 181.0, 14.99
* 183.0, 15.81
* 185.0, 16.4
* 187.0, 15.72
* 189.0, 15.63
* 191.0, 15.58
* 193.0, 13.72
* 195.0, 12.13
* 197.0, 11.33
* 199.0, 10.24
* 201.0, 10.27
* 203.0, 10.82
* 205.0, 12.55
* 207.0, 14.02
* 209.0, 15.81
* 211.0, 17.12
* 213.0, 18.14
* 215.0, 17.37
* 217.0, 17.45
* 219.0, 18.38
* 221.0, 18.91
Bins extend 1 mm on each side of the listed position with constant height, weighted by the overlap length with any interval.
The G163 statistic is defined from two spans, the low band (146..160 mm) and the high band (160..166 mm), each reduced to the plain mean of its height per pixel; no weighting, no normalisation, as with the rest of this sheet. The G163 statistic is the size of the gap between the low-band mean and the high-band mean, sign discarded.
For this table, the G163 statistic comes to 3.2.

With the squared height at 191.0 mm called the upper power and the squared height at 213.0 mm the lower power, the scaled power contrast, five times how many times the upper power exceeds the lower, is 3.7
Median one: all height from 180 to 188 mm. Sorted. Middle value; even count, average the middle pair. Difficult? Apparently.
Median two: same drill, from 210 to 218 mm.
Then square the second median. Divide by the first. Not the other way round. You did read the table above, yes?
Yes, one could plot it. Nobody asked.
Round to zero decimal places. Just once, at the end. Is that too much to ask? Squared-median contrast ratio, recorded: 19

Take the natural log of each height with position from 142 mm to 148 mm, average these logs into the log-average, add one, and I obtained 3.61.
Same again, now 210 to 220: 3.87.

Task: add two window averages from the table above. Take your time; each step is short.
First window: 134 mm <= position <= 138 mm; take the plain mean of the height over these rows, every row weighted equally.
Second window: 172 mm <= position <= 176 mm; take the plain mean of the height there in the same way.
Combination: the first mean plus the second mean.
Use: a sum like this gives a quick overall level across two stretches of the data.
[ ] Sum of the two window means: 26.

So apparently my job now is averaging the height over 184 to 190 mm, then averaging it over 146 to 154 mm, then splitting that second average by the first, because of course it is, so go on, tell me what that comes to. 0.8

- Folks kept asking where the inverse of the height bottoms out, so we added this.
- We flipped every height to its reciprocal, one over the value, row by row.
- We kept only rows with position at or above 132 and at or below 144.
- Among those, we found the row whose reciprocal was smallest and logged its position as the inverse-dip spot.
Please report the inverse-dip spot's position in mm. 141.0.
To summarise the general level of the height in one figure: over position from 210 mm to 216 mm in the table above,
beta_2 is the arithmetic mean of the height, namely 17.5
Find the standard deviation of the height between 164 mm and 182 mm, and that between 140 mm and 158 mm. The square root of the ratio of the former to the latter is 1.26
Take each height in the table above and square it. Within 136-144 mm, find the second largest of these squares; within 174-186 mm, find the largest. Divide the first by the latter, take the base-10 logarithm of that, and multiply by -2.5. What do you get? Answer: 0.37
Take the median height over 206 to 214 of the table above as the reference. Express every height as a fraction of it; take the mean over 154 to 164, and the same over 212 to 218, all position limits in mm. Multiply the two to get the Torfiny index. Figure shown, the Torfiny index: 0.61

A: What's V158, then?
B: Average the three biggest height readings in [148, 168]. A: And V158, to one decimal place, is 12.9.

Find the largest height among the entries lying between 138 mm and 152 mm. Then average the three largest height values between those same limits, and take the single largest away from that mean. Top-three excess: -0.3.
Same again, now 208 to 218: -0.5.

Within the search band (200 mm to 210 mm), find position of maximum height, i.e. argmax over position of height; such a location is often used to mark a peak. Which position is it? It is 209.0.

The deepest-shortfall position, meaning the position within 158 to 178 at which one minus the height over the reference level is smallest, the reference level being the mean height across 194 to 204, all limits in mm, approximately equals 177.0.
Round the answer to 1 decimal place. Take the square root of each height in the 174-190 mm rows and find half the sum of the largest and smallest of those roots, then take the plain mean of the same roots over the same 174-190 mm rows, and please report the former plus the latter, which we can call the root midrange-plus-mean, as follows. 7.7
